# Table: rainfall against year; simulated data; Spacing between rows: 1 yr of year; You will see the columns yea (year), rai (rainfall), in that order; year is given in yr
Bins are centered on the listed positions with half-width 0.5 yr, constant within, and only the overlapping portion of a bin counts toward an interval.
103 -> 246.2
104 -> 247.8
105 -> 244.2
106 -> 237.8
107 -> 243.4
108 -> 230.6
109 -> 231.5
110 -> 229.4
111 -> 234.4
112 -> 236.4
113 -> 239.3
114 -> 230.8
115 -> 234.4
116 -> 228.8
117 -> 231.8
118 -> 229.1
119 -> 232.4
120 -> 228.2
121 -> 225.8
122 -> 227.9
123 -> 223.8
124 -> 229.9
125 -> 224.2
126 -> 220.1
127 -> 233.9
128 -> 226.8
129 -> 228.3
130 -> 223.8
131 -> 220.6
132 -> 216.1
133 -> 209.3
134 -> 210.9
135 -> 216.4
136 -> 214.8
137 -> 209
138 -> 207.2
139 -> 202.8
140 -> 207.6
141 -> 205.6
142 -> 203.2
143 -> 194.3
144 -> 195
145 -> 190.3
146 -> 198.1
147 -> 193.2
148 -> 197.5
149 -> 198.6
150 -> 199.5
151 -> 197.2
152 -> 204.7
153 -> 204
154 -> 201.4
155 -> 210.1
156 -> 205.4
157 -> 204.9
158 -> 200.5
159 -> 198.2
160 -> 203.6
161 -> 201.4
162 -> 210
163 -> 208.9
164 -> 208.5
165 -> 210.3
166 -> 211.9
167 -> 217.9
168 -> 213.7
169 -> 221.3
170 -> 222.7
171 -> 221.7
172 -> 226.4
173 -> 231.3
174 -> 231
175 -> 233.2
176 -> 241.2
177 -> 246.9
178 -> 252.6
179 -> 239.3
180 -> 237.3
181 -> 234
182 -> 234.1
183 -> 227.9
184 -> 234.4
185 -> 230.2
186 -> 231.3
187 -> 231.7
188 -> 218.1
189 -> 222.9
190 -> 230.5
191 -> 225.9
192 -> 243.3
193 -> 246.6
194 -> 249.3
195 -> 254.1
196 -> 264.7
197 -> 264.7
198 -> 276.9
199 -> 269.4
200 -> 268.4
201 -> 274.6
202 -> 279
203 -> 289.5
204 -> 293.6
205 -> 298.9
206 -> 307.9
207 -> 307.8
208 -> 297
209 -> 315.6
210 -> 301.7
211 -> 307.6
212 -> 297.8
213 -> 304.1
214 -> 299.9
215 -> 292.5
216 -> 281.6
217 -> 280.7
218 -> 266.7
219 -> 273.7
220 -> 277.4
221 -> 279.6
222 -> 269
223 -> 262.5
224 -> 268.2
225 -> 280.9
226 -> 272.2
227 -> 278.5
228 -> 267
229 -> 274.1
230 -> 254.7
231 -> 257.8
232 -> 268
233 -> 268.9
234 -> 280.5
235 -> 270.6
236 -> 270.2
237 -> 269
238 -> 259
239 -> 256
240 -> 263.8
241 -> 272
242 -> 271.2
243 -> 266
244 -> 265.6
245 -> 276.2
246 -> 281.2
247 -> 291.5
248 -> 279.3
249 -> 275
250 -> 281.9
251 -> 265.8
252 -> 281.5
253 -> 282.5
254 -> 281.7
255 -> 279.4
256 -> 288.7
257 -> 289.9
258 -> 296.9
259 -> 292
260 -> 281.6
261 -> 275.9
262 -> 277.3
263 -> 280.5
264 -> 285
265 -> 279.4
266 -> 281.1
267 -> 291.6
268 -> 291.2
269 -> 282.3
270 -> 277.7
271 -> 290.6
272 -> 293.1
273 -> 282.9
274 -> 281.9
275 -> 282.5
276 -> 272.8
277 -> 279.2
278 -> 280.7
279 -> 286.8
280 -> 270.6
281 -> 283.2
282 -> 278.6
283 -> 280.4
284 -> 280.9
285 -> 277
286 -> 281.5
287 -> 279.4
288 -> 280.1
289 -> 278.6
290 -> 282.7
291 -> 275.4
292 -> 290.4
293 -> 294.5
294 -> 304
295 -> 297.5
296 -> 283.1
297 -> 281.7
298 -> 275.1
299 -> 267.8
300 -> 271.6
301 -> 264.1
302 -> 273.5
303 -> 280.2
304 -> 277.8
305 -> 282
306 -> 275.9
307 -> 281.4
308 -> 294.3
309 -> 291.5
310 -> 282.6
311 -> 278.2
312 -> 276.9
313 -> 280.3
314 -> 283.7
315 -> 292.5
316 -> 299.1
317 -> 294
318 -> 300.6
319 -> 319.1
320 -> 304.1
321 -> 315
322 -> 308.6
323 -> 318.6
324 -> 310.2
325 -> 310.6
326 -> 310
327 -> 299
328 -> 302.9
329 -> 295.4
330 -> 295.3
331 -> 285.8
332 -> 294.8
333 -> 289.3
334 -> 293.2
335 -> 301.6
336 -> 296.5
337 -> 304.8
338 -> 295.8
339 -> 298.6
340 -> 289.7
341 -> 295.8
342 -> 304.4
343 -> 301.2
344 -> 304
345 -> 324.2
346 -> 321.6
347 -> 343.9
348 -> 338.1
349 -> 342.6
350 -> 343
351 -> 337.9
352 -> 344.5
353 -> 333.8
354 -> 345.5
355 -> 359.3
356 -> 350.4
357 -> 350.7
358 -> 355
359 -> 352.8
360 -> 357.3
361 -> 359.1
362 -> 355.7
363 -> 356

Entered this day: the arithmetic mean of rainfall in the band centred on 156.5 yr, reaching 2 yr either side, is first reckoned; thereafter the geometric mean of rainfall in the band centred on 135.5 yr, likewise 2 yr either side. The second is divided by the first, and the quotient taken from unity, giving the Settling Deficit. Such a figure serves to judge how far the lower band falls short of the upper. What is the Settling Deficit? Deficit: -0.04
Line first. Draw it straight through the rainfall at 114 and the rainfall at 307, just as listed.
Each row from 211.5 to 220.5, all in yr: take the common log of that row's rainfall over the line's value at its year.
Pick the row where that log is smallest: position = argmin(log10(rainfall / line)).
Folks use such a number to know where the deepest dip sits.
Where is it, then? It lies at 218 yr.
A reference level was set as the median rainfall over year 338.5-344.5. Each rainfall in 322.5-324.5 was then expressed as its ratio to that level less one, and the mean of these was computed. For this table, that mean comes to 0.05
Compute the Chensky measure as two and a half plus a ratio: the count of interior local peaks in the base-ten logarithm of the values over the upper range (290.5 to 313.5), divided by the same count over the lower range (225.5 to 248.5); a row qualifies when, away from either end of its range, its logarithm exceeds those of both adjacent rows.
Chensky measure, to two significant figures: 3.5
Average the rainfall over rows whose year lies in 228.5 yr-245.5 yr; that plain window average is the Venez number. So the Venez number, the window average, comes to 267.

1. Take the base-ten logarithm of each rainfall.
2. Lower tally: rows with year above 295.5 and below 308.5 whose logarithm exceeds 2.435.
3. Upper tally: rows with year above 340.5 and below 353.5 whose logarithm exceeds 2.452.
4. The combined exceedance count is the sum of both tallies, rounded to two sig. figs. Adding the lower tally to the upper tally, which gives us 23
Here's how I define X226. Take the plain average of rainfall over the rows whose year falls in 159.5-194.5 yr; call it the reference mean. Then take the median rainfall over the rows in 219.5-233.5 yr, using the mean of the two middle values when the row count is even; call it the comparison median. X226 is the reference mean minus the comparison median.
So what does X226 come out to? -42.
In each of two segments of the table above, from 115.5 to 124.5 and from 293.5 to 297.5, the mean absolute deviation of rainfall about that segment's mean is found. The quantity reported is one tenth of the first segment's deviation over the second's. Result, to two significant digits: 0.021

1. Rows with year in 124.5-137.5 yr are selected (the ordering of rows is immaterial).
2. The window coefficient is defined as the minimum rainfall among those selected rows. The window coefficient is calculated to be 209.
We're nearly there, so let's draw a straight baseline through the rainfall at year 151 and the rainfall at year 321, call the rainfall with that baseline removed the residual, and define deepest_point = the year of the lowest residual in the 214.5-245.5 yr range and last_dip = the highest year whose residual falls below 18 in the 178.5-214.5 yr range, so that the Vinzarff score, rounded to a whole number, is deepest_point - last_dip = 47 yr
